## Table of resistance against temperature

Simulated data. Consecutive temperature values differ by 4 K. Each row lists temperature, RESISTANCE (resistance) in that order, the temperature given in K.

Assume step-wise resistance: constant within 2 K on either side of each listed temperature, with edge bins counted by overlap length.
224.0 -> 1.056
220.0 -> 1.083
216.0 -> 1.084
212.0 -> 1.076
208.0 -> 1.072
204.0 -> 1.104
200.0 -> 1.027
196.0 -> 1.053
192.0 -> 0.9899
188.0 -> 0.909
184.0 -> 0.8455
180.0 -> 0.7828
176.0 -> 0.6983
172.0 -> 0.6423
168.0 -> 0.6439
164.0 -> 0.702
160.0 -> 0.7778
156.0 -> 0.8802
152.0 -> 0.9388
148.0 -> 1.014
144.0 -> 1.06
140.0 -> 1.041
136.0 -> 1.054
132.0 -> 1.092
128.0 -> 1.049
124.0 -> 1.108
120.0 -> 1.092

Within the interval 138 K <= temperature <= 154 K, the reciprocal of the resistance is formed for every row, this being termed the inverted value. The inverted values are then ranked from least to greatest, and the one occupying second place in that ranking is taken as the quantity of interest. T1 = 0.96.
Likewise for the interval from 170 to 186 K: 1.28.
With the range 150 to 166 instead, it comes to 1.14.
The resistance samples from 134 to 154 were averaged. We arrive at 1.02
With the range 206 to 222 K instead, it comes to 1.08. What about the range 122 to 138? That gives 1.08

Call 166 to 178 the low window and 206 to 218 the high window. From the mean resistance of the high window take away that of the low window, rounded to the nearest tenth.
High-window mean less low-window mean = 0.4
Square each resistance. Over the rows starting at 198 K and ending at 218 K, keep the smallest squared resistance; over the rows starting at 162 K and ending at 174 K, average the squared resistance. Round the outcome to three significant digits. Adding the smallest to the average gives 1.49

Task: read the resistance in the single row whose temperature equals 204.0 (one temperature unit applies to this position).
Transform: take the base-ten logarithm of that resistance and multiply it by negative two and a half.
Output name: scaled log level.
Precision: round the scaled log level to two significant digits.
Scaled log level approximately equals -0.11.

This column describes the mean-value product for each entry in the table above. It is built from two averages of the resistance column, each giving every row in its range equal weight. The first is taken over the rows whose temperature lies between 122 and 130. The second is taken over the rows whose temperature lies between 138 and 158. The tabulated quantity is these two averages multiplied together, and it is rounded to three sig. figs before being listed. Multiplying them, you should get 1.06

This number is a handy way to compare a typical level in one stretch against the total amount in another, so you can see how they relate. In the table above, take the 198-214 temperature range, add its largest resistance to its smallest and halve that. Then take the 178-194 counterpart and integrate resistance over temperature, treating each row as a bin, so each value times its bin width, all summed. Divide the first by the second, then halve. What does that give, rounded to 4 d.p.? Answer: 0.0378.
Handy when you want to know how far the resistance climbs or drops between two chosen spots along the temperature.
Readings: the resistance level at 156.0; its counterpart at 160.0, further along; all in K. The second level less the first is -0.10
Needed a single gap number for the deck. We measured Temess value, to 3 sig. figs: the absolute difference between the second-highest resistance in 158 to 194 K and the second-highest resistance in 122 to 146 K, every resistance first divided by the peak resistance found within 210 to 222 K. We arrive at 0.169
